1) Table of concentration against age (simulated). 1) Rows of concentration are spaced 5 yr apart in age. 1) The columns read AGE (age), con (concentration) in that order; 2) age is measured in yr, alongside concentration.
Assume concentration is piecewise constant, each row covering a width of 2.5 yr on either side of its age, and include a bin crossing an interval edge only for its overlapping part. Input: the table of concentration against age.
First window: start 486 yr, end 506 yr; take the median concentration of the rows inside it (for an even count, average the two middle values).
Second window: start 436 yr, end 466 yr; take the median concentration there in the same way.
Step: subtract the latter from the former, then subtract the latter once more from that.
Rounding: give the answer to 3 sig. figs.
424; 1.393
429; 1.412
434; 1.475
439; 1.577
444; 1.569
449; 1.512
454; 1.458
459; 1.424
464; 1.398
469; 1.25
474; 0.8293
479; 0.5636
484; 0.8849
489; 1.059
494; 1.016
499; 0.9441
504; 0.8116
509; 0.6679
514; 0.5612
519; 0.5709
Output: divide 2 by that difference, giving -1.01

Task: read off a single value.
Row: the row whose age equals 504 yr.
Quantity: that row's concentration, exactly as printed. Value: 0.8116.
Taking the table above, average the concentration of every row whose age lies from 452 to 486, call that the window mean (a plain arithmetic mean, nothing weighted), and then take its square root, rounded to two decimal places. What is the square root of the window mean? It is 1.06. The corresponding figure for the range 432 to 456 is 1.23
